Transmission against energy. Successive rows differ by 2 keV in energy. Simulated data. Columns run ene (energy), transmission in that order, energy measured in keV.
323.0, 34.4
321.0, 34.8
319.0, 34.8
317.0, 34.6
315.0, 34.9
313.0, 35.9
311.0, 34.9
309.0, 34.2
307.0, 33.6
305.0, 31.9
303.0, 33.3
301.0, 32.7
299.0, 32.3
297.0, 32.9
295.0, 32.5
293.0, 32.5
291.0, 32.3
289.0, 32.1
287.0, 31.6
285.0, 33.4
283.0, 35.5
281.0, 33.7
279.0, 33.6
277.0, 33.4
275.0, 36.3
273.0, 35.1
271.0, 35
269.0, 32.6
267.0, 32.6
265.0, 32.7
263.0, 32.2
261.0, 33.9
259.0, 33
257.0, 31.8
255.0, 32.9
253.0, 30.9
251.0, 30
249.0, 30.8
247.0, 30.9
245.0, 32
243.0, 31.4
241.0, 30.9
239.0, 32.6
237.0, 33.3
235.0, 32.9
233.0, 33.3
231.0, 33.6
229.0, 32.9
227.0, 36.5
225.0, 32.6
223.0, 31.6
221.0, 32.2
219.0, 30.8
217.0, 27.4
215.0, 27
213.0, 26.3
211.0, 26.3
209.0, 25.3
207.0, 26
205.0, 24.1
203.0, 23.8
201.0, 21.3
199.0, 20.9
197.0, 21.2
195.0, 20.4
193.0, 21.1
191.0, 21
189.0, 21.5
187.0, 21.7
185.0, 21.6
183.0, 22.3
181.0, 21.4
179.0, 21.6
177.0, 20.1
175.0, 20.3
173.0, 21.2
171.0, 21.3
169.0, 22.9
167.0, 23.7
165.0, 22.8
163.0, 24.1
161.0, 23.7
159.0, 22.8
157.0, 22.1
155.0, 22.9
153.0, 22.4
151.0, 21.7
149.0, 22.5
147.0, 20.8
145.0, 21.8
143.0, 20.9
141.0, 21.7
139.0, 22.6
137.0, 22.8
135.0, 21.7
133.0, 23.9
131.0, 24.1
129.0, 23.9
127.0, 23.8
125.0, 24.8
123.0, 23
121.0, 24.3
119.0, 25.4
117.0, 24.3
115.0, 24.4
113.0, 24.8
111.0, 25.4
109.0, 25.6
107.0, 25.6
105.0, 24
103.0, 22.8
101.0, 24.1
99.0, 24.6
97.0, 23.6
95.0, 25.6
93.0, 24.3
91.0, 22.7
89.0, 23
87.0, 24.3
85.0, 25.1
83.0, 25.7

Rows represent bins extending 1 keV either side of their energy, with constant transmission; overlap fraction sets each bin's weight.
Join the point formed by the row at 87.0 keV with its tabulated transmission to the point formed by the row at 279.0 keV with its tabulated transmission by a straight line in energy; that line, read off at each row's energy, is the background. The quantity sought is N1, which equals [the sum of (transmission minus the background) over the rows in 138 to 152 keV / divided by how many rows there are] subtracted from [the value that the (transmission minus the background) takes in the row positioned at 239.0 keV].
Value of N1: 6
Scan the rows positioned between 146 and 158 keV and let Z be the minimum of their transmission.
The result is 20.8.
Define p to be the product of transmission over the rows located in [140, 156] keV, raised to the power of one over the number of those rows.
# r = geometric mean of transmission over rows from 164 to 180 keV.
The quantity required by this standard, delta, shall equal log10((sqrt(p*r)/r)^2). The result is 0.00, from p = 21.8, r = 22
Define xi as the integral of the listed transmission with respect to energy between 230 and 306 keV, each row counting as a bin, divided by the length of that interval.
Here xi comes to 33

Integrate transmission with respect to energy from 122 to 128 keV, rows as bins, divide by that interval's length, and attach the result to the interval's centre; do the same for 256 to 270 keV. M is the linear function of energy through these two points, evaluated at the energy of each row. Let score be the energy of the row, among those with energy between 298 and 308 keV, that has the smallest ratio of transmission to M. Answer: 305.0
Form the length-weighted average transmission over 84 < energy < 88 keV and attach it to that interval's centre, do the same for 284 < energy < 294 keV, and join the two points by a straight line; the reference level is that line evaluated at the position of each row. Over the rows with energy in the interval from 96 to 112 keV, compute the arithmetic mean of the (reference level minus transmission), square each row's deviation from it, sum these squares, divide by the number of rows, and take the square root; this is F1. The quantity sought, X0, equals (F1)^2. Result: 0.73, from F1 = 0.9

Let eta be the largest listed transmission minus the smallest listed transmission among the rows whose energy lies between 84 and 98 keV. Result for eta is 2.9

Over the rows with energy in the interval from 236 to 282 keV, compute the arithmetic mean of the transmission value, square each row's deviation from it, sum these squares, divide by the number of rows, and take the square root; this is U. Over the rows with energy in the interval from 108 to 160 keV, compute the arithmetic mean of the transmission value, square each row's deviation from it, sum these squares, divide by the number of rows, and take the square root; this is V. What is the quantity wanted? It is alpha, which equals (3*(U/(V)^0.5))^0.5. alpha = 2.0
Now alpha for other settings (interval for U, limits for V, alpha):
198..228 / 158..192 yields 3.5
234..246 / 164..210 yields 1.4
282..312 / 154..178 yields 1.7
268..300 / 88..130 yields 2.0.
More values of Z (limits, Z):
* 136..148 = 20.8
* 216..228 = 27.4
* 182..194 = 21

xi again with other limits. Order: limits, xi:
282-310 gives 33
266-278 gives 34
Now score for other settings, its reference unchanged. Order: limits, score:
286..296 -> 287.0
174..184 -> 177.0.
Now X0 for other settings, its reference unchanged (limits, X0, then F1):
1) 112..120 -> 0.16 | 0.4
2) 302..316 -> 1.18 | 1.1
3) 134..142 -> 0.27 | 0.5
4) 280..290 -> 2.09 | 1.4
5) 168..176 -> 1.03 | 1.0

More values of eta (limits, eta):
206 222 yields 6.9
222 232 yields 4.9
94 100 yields 2.0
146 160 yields 2.1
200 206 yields 2.8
